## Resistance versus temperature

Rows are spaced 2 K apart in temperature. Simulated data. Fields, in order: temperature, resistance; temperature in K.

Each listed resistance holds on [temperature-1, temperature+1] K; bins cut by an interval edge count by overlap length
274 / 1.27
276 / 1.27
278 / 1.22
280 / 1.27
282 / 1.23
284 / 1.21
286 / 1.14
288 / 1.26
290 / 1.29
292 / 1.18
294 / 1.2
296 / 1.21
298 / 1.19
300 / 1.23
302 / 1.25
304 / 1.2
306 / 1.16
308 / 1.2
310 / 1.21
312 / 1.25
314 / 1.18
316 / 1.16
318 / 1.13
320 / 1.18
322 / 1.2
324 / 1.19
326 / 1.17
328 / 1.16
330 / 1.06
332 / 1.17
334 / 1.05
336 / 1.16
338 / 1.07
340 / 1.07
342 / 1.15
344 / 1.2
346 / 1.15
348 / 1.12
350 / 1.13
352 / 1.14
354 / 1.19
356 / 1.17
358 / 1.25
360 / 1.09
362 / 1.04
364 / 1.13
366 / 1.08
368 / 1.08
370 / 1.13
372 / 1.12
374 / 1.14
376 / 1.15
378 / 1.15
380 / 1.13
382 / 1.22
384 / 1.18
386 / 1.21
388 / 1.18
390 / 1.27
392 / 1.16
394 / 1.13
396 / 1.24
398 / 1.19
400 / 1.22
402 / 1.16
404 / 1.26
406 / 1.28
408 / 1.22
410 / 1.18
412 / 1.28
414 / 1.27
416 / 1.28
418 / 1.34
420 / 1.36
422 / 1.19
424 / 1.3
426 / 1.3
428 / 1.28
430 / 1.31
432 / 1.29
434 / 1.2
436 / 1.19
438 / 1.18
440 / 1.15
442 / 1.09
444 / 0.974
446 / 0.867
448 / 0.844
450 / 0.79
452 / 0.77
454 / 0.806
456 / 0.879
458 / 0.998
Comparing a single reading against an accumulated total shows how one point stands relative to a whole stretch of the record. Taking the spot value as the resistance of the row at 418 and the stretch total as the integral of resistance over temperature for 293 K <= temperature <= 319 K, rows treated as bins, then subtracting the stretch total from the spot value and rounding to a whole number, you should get -30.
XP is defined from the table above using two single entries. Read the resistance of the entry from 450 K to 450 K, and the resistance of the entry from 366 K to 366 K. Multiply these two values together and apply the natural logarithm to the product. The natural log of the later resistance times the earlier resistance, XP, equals -0.16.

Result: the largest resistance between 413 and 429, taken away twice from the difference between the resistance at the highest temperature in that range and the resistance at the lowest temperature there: -2.71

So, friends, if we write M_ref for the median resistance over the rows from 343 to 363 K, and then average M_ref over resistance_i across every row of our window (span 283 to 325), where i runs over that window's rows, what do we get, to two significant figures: 0.95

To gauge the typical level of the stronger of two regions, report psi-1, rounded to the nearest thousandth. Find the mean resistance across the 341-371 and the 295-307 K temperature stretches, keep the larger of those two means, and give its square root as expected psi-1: 1.098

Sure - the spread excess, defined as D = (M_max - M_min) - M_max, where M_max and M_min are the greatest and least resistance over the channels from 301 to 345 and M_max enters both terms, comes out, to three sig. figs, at -1.05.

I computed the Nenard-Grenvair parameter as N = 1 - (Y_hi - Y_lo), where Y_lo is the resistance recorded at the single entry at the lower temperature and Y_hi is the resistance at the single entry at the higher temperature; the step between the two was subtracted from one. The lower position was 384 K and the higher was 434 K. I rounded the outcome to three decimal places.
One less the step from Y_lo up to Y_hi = 0.980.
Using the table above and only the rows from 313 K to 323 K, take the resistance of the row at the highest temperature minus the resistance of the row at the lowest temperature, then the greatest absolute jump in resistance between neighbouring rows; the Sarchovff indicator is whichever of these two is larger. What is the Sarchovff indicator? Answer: 0.05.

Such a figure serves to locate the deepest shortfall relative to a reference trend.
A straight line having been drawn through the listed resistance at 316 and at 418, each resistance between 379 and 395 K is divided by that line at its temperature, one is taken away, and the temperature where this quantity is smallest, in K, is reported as 394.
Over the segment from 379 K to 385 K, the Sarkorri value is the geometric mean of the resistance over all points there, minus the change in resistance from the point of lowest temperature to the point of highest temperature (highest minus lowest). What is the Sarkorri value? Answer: 1.13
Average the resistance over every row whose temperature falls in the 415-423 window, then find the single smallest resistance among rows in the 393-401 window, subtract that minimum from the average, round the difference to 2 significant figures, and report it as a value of 0.16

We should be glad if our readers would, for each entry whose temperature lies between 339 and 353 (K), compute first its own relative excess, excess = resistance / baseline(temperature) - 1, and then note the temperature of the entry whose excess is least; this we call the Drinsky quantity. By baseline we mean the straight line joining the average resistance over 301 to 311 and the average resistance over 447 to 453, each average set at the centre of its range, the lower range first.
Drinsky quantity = 340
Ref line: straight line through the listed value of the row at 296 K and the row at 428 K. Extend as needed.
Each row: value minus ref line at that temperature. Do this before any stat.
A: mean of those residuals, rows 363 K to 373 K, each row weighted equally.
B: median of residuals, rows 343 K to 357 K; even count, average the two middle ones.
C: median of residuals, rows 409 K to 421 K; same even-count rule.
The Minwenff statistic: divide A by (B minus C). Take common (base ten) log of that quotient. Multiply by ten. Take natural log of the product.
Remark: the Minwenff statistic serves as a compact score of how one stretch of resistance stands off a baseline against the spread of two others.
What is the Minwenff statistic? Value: 0.6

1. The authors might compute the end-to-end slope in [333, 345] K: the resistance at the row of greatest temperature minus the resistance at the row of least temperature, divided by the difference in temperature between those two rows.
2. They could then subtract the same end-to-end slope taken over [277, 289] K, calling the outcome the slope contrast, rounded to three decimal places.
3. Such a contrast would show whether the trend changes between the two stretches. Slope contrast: 0.011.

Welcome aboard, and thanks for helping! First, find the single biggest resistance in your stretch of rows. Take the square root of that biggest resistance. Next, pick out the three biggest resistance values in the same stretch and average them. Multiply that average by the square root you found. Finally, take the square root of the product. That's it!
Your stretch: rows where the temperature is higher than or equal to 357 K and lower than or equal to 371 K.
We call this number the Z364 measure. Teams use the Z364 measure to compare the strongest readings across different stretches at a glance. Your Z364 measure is 1.144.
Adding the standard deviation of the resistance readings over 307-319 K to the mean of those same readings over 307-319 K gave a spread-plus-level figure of 1.23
